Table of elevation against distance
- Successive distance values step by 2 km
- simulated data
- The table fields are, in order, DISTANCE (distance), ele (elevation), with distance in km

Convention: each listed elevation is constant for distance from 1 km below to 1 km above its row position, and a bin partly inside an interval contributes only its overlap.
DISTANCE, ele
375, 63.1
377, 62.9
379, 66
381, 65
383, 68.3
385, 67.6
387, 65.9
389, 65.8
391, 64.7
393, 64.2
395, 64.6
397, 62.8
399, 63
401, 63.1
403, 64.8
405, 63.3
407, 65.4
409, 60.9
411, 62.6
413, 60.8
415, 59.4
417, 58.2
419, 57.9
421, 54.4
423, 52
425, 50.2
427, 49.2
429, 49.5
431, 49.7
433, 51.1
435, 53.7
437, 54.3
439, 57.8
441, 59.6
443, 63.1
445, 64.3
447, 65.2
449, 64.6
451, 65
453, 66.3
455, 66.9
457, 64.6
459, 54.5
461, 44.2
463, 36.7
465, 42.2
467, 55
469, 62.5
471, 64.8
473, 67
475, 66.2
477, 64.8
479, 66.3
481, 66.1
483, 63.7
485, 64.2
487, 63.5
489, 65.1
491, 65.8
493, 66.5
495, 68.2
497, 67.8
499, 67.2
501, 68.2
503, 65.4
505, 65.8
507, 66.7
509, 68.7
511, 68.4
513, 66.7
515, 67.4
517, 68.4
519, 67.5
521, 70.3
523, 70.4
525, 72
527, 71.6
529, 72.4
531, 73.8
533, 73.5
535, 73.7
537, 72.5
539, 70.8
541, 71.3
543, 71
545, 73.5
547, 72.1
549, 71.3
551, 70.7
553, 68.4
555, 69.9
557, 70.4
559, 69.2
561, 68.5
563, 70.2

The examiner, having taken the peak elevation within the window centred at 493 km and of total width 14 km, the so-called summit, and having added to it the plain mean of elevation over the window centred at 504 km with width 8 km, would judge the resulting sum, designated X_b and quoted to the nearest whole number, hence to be 135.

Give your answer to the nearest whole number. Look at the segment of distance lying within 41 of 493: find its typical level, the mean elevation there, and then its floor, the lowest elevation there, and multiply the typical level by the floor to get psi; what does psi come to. 2379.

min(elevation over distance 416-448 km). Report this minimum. 49.2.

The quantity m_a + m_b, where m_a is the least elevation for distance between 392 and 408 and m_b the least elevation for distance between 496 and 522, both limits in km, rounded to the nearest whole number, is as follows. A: 128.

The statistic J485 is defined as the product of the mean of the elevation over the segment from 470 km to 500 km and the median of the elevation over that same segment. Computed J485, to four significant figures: 4350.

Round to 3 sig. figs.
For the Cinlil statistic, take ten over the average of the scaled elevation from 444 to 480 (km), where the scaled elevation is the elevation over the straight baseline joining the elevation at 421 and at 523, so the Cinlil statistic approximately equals 10.1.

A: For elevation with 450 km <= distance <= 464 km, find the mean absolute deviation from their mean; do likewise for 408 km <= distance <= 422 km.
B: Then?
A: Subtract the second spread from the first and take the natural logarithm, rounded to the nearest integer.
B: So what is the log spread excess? 2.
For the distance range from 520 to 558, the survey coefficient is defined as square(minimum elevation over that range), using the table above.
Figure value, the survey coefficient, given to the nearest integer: 4679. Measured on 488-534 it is 4238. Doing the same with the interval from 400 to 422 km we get 2959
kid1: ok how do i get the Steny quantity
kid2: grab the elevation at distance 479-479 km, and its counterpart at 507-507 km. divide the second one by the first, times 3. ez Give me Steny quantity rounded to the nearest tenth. 3.0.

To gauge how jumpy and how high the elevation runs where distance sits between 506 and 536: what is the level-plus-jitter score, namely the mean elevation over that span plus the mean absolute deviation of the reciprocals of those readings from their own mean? 70.1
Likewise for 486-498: 66.2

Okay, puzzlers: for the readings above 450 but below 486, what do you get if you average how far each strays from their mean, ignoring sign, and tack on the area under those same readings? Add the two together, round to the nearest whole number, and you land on 2170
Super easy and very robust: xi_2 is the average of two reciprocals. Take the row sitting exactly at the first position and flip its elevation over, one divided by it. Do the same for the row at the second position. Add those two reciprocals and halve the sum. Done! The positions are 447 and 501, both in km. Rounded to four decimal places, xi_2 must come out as 0.0150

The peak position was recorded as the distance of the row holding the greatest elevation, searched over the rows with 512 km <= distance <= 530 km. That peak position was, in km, 529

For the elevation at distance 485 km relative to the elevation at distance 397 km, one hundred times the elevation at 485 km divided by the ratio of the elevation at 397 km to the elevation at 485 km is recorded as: 6563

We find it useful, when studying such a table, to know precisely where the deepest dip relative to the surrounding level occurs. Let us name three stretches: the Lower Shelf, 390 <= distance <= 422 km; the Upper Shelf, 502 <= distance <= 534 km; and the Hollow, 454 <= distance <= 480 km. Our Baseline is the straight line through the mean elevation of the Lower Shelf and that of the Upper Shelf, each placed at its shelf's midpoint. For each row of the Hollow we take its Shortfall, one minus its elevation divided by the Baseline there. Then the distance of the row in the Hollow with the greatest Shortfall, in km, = 463 km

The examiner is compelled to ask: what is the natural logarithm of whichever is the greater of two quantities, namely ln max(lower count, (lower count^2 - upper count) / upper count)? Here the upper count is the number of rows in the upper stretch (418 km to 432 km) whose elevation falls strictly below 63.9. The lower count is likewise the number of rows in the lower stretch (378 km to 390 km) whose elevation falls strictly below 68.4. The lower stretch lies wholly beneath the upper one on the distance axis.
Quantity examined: 1.8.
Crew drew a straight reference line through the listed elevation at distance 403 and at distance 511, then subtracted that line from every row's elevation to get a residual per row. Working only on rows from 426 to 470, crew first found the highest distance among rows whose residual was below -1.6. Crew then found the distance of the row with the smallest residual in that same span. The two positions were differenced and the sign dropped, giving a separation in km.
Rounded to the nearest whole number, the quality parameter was 6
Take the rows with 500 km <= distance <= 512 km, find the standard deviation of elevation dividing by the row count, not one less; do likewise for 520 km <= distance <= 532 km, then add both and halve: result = 1.2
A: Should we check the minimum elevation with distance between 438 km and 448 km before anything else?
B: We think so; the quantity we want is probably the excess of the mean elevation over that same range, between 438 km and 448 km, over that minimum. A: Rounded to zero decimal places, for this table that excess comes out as 4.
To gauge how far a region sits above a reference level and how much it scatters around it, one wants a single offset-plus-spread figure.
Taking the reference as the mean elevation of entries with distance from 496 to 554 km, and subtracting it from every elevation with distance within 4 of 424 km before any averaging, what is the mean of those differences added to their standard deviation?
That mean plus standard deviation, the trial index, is -16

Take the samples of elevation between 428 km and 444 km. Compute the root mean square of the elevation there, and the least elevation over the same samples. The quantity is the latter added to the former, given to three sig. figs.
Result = 105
